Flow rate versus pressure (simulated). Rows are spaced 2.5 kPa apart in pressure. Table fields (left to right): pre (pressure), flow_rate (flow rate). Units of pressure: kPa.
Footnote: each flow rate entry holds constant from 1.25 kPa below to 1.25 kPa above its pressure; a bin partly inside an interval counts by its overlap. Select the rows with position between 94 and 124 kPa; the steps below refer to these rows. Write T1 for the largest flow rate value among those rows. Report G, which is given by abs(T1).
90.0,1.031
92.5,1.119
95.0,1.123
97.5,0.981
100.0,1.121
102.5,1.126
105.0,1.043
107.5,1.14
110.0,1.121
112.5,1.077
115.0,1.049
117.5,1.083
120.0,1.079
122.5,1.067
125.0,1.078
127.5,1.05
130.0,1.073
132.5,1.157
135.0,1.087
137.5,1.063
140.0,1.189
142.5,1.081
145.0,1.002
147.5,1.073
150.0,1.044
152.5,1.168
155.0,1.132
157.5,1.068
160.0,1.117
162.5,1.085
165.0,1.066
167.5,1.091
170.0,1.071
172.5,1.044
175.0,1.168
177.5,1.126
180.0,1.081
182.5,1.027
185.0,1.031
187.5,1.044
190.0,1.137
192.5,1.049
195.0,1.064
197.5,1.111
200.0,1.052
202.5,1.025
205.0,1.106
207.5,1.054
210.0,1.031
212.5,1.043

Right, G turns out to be 1.14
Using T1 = 1.14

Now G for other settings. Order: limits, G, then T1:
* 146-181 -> 1.17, 1.168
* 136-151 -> 1.19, 1.189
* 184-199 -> 1.14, 1.137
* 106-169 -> 1.19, 1.189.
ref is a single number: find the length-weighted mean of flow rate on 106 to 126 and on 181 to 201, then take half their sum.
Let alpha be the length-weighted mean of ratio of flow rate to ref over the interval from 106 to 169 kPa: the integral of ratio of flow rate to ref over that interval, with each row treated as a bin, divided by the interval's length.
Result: 1.01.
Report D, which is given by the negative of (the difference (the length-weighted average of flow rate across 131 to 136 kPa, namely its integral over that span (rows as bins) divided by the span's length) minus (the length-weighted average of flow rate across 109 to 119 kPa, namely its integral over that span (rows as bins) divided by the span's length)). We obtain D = -0.04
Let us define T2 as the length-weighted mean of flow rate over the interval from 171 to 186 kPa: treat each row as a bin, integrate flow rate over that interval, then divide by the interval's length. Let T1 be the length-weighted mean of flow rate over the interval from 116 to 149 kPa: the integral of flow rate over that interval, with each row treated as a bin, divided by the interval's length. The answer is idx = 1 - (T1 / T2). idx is -0.002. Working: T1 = 1.08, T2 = 1.080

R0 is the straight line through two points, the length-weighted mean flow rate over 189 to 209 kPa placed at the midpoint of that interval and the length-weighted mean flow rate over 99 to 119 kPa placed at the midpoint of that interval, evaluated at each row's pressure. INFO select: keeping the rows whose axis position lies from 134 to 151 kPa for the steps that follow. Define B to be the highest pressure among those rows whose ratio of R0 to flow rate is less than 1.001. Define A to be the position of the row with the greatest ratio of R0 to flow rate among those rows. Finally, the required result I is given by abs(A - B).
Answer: 5.0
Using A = 145.0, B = 140.0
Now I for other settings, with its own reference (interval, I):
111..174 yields 22.5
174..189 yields 2.5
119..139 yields 5.0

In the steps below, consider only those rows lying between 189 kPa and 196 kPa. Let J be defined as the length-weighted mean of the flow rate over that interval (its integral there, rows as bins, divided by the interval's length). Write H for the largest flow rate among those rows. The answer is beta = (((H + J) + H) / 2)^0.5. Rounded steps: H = 1.137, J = 1.08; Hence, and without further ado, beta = 1.295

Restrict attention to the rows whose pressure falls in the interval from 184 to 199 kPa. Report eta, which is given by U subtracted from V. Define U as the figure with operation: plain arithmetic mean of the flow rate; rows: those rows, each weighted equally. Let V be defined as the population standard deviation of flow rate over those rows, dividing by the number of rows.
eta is -1.03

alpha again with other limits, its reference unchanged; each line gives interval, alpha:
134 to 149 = 1.01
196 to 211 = 0.99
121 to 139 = 1.01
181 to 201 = 0.99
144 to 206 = 1.00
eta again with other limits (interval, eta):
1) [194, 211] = -1.03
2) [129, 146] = -1.04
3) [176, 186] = -1.03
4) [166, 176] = -1.05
